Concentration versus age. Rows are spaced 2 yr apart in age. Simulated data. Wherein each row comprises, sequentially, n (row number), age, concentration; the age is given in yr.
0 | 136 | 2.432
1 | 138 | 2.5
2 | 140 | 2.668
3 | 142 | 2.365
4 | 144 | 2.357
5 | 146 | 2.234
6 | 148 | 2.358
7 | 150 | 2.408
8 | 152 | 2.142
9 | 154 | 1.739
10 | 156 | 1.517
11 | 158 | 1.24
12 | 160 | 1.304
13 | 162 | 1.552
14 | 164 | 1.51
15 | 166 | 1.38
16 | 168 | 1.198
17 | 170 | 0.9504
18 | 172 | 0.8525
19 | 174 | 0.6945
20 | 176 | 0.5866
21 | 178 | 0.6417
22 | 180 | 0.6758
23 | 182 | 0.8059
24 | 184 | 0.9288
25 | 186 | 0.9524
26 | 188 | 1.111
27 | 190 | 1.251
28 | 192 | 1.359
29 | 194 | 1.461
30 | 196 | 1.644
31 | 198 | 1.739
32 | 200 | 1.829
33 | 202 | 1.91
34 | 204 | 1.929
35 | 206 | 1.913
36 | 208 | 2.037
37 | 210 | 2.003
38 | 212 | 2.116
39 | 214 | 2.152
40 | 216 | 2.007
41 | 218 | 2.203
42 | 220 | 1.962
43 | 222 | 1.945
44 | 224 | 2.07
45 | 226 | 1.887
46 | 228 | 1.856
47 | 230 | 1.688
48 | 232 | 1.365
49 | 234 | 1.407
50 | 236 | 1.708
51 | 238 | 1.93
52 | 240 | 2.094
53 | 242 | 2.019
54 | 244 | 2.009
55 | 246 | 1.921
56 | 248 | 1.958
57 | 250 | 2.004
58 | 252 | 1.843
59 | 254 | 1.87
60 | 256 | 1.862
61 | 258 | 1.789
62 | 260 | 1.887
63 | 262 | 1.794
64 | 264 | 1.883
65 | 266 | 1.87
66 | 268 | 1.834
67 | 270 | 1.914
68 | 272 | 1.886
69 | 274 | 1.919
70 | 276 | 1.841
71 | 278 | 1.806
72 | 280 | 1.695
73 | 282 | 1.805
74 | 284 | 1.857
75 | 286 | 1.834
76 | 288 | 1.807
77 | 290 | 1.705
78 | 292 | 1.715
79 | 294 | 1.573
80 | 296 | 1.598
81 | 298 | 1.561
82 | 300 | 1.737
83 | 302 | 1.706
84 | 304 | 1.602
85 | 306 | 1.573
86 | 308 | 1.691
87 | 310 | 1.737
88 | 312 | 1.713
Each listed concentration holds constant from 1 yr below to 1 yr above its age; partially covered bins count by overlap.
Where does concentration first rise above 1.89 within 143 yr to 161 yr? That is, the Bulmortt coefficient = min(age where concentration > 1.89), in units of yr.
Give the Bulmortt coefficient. 144 yr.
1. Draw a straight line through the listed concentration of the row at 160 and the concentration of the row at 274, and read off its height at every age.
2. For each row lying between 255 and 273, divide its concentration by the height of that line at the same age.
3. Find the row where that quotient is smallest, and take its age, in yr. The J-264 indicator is 262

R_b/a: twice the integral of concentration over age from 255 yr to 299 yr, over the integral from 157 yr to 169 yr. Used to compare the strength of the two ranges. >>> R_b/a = 9.6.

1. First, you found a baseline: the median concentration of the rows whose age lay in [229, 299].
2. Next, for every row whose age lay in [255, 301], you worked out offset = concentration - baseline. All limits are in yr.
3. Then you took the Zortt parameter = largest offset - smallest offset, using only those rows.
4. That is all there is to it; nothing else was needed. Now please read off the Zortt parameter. 0.36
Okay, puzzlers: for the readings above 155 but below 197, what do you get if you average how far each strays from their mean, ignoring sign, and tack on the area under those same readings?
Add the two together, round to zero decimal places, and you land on 48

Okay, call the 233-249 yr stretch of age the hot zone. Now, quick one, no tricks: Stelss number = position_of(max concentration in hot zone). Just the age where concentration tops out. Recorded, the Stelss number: 240 yr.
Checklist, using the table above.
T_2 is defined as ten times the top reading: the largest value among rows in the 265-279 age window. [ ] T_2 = 19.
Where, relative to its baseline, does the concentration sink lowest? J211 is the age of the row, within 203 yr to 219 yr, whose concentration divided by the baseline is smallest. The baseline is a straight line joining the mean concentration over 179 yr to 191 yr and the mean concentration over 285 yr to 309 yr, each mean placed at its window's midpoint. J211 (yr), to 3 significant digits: 216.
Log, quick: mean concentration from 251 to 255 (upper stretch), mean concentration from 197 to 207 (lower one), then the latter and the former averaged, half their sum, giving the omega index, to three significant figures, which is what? 1.86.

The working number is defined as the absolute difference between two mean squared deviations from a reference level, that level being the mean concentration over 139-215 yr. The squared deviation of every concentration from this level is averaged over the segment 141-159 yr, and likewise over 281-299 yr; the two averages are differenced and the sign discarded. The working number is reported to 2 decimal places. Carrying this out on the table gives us 0.36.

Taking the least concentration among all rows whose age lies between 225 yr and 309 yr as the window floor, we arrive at 1.365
